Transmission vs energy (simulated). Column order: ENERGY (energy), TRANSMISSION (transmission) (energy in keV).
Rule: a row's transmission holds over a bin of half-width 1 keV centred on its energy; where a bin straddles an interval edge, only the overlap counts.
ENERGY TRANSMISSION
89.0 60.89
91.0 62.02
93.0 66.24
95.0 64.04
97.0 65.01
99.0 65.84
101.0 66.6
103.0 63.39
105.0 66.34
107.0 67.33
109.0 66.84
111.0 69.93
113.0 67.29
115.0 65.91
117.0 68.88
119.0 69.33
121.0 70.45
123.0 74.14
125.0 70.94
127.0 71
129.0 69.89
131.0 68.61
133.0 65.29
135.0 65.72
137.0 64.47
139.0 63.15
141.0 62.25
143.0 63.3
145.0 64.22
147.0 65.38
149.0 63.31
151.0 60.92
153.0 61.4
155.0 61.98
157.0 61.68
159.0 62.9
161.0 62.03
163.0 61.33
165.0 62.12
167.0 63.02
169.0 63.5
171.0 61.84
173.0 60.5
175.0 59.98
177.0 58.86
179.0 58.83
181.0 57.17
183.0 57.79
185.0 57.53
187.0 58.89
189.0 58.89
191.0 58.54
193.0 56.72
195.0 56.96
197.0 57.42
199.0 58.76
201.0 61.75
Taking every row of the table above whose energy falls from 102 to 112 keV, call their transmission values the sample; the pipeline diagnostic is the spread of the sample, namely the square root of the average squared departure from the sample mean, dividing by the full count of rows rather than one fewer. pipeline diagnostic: 2.1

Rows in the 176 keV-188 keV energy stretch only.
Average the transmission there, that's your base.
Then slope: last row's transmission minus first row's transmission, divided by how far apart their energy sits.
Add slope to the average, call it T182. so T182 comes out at 58.2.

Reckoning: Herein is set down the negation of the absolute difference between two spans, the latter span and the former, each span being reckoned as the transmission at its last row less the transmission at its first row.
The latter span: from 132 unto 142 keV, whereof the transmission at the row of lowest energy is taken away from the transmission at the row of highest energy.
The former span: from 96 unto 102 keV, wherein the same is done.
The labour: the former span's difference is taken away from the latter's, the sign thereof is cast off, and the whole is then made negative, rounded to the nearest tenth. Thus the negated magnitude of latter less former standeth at -4.6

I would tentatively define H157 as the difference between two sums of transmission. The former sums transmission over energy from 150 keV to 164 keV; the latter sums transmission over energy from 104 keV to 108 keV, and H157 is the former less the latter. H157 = 299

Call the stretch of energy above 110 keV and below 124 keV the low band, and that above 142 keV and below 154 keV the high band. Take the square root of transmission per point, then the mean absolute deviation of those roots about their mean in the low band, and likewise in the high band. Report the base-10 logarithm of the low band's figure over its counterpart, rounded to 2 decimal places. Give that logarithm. 0.12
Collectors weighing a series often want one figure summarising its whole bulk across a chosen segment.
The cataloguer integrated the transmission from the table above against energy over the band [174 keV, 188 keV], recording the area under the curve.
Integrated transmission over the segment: 818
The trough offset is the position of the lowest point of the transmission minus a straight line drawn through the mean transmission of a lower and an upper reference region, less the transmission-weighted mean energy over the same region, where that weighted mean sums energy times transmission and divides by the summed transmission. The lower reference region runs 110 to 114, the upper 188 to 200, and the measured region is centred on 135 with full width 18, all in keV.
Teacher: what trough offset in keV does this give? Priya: 6.2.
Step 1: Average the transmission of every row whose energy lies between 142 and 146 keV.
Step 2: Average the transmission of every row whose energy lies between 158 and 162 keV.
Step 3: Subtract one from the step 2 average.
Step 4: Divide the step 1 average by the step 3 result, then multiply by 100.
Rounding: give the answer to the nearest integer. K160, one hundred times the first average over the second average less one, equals 104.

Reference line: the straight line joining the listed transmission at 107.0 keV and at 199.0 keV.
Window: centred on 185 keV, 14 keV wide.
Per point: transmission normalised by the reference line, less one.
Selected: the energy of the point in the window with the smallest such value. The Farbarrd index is 181.0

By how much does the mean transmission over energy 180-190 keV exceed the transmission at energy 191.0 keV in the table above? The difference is -0.5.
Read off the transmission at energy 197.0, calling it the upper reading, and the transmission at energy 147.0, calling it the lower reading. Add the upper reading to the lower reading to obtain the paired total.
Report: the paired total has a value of 123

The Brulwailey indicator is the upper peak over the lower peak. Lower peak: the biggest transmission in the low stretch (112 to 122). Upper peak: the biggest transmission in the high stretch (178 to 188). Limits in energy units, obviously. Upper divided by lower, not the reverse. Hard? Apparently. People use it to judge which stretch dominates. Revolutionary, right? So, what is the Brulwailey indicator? 0.84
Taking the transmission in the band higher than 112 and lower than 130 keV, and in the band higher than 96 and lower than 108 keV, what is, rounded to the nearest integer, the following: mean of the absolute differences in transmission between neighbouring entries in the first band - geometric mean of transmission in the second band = -64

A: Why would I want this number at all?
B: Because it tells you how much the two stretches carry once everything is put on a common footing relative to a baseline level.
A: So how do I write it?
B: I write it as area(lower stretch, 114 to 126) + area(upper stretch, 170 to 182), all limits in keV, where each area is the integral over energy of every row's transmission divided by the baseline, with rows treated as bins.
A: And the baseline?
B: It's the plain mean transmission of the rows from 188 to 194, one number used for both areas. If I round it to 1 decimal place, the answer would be 26.8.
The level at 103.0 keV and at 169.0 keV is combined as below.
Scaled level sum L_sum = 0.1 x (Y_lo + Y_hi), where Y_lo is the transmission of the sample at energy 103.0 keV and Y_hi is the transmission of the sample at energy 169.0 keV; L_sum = 12.7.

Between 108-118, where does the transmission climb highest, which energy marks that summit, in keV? 111.0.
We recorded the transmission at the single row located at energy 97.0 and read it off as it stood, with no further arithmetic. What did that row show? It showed 65.01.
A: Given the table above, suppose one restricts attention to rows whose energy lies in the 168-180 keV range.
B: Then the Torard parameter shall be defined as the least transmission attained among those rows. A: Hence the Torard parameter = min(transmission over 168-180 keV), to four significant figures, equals 58.83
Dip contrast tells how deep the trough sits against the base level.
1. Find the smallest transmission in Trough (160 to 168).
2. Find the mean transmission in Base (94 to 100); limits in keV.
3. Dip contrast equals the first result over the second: 0.94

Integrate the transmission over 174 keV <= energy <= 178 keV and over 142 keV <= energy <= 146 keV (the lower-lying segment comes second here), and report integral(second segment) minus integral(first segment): 17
